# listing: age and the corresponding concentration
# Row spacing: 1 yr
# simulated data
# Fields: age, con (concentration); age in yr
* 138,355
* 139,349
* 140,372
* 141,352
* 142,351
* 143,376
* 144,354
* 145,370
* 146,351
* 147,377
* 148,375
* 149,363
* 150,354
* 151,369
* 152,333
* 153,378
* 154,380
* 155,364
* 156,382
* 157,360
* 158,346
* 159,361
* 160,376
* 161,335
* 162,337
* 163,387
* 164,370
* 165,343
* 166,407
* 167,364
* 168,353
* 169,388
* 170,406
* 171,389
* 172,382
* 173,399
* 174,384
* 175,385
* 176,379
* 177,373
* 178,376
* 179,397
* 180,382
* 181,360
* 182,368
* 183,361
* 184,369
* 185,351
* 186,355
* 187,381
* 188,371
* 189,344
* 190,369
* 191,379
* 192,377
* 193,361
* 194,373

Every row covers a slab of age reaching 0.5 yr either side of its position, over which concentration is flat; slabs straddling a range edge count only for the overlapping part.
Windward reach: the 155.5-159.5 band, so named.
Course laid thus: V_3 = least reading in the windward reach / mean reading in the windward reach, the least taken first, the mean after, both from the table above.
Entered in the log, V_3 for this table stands 0.955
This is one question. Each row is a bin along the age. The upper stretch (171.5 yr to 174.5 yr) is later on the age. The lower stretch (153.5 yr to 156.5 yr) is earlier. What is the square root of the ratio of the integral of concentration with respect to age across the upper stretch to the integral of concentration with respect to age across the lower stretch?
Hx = 1.02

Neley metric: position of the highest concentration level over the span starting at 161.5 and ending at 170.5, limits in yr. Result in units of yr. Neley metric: 166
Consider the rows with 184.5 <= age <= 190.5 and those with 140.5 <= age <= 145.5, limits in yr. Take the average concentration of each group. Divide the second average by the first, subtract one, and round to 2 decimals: 0.00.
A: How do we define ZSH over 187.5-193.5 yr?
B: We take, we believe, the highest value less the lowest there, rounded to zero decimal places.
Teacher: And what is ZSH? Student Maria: 35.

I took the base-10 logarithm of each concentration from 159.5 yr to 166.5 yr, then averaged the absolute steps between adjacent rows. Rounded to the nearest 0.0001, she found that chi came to 0.0399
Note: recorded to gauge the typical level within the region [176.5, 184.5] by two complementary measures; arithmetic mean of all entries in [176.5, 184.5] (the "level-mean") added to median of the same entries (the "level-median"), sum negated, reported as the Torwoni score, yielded -744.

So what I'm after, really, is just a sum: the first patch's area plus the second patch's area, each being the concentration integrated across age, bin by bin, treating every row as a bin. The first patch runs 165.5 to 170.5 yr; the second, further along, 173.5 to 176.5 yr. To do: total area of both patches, 3066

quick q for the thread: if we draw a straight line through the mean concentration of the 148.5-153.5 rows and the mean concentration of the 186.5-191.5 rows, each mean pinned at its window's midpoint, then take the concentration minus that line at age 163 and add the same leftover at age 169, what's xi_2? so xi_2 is 49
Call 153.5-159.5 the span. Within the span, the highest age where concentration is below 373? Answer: 159 yr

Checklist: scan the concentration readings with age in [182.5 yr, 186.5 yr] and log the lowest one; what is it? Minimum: 351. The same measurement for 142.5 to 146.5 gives 351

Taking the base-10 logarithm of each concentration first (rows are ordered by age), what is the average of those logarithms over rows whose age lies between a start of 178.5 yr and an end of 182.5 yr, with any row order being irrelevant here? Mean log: 2.58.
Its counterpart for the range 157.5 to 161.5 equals 2.55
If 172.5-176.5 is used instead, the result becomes 2.59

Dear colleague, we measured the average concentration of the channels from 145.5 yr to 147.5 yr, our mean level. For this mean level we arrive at 364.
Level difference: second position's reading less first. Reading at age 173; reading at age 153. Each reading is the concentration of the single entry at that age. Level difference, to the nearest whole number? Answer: -21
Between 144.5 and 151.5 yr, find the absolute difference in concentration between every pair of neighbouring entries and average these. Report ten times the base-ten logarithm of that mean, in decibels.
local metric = 11.4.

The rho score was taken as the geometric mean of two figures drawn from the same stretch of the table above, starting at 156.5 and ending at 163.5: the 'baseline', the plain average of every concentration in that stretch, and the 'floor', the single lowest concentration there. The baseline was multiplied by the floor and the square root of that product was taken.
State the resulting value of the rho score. 346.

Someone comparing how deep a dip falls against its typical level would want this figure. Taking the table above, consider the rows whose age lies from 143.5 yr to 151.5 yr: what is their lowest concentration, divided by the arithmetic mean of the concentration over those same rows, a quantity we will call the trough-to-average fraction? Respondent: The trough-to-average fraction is 0.964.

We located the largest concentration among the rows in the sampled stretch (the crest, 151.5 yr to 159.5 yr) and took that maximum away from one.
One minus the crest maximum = -381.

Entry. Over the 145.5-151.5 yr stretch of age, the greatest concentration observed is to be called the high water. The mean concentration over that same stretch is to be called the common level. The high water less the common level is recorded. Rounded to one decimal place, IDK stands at 12.2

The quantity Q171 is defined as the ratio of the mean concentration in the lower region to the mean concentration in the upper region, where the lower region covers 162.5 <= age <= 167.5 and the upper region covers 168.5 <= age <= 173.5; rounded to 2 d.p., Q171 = 0.95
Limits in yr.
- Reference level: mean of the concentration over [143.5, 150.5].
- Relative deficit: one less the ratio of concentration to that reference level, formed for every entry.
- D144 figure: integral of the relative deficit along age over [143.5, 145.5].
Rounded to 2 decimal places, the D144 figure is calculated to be 0.01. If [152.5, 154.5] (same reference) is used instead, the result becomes -0.09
